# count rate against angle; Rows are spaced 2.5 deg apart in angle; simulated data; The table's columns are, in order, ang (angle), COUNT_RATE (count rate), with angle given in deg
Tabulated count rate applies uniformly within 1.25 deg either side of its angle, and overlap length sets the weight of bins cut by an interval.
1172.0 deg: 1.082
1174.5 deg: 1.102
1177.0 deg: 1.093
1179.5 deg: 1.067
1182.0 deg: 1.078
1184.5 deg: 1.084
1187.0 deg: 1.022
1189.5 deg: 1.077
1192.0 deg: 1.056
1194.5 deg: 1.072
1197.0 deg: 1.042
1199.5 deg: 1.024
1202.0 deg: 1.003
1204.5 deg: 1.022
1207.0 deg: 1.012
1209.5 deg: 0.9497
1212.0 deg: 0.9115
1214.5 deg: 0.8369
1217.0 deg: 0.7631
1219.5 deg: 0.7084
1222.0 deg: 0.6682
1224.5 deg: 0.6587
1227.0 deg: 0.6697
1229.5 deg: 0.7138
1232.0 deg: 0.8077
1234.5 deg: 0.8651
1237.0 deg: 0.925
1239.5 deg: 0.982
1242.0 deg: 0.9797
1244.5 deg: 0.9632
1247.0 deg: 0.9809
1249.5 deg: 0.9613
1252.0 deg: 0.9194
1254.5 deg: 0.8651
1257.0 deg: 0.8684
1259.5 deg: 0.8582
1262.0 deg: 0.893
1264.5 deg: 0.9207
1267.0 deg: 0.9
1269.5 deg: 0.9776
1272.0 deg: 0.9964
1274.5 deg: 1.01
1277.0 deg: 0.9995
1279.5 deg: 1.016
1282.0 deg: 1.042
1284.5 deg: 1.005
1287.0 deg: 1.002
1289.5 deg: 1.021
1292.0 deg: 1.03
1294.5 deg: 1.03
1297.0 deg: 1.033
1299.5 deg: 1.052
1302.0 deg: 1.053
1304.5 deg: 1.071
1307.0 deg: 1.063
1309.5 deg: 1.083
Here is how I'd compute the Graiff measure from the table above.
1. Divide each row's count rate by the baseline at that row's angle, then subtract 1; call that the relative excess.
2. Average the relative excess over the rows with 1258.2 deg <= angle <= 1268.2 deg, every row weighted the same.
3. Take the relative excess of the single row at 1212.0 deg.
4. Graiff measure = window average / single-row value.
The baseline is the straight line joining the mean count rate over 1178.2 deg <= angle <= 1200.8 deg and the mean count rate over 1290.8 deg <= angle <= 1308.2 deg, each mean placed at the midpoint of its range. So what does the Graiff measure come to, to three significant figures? 1.10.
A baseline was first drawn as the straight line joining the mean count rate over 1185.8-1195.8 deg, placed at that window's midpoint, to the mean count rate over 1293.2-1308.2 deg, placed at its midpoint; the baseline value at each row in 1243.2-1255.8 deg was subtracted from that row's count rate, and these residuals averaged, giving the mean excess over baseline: -0.115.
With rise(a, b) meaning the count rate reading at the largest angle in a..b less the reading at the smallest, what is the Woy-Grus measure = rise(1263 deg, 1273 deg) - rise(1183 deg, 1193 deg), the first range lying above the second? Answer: 0.10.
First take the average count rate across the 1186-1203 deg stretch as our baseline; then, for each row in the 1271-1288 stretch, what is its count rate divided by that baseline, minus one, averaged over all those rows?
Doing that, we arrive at -0.03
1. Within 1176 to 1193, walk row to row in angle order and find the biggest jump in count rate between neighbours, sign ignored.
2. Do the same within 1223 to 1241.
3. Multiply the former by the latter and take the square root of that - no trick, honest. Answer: 0.076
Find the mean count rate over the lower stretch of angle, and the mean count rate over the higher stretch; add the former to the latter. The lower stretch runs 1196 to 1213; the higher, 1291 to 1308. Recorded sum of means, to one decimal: 2.0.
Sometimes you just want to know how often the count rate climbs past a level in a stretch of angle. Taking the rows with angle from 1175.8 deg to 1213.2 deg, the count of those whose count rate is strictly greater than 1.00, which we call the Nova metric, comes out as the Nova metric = 13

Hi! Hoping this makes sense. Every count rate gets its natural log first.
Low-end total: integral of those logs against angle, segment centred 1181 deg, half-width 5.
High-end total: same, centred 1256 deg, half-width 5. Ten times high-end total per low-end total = -17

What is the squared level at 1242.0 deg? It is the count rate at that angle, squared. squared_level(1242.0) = 0.96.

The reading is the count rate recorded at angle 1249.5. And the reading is 0.9613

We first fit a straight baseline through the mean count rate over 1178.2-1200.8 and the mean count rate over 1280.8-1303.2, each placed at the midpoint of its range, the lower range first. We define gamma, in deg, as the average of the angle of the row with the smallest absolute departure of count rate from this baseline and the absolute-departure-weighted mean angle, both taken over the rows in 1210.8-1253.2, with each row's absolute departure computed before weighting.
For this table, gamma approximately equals 1237.1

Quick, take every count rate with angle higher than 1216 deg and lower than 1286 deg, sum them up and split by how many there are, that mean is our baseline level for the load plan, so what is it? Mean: 0.89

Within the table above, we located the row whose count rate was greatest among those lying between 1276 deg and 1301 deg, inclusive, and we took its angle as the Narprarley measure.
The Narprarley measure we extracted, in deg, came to 1299.5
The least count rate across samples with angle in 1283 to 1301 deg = 1.002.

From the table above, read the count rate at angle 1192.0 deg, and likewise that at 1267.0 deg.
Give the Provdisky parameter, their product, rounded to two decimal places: 0.95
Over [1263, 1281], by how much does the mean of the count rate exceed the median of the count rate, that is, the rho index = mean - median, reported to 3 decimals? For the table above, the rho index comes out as -0.022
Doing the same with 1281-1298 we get -0.007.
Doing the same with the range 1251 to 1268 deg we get -0.004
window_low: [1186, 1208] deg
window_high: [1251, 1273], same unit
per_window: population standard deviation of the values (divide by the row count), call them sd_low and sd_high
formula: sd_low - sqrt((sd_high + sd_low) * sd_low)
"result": -0.017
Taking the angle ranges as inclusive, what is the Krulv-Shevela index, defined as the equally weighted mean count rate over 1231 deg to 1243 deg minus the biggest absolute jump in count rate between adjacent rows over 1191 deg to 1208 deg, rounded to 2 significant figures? 0.88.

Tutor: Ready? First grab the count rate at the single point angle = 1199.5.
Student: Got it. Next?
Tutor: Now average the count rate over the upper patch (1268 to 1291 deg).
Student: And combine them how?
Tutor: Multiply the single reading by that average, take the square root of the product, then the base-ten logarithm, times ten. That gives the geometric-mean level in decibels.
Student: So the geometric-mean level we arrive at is 0.07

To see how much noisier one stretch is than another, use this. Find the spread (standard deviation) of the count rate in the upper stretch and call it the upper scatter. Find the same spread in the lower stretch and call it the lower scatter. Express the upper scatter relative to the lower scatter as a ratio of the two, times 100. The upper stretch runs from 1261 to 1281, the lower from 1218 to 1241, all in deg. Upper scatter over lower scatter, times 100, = 42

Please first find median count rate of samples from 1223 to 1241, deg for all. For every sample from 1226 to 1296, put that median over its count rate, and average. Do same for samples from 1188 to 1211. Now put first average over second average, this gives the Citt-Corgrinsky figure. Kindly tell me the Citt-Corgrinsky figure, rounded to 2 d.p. 1.11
